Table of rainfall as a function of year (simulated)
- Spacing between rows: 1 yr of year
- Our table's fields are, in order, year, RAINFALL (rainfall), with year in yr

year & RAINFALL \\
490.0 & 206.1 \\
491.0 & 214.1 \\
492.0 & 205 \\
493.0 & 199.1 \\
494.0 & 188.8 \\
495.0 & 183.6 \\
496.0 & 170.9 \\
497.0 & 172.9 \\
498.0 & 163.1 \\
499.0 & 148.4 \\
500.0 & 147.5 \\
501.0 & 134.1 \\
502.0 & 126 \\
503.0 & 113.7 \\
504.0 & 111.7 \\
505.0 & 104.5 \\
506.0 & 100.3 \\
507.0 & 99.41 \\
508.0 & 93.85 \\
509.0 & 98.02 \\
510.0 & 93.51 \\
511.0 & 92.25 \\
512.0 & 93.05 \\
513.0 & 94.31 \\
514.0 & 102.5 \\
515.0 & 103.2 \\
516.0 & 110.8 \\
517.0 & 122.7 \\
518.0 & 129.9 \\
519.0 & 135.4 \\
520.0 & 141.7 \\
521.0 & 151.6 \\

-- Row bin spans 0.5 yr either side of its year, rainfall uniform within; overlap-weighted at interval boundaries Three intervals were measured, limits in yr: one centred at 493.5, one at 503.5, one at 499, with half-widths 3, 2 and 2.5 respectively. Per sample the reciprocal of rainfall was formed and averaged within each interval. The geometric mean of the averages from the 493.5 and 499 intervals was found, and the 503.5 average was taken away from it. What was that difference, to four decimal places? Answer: -0.0030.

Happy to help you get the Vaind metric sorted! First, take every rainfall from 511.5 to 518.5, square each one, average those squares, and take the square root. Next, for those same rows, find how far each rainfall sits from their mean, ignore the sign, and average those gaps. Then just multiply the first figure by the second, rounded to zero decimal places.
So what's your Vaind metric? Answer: 1219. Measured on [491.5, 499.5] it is 2725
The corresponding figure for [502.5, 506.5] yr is 555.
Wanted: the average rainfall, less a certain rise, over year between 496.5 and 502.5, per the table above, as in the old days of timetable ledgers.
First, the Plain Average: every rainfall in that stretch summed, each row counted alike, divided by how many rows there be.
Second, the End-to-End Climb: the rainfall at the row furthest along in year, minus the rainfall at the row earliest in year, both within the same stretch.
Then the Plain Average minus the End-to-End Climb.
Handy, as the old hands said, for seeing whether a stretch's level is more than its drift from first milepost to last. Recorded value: 196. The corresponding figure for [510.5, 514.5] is 85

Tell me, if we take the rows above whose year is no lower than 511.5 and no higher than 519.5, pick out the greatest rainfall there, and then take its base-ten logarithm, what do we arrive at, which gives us 2.13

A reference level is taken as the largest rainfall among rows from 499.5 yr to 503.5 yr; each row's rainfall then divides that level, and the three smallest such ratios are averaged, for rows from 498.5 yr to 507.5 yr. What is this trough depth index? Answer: 1.03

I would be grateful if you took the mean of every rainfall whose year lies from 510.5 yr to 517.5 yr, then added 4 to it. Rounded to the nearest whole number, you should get 107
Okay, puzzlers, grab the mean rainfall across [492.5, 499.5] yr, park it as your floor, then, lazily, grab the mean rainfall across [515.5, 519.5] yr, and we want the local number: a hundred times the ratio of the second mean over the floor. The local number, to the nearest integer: 71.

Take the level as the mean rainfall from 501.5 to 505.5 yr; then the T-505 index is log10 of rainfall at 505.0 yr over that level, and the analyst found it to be -0.04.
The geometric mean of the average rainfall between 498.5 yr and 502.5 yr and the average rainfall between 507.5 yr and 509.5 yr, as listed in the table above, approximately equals 115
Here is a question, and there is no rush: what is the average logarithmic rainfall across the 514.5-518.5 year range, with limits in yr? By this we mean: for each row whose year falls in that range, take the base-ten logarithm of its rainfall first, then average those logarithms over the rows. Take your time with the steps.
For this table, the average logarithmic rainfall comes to 2.07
